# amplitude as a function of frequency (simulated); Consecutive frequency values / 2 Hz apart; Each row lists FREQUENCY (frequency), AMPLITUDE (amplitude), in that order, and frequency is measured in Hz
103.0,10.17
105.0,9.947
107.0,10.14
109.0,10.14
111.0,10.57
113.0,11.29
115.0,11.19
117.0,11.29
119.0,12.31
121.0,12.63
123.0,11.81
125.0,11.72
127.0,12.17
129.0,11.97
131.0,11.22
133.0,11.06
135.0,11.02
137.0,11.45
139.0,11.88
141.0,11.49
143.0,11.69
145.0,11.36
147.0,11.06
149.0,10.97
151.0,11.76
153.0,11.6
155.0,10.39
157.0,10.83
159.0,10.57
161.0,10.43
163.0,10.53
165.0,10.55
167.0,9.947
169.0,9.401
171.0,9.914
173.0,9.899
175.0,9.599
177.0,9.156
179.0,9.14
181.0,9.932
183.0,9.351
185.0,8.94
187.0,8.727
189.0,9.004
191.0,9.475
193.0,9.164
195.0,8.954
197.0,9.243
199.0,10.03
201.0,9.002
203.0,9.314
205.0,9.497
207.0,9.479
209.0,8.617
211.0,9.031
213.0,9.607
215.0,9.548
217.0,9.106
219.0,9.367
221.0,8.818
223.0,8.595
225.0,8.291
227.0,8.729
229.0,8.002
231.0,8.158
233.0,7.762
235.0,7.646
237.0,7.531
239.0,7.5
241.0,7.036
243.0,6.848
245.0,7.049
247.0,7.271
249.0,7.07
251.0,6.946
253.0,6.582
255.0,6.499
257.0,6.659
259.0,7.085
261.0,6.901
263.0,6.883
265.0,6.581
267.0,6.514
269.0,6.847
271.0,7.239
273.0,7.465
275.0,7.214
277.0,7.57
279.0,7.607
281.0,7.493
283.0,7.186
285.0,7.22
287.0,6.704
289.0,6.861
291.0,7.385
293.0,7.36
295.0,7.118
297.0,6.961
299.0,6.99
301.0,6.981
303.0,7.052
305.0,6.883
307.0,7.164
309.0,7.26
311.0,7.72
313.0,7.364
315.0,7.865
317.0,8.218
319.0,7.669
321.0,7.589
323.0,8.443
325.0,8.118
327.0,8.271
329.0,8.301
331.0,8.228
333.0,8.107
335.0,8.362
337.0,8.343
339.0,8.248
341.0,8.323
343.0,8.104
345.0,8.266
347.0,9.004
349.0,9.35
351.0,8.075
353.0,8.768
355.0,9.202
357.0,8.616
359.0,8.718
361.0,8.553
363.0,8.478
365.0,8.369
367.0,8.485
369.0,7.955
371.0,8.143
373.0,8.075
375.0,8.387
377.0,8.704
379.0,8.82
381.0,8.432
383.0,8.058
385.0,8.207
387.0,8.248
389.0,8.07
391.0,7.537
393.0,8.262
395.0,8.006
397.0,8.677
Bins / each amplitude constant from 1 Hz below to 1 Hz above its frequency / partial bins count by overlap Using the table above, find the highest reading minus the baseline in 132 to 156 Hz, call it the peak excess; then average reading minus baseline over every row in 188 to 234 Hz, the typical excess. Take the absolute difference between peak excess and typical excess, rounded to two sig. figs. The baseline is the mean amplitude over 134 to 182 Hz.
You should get 2.9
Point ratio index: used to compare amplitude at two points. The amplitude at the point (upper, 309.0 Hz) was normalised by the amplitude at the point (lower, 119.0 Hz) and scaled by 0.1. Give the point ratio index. 0.059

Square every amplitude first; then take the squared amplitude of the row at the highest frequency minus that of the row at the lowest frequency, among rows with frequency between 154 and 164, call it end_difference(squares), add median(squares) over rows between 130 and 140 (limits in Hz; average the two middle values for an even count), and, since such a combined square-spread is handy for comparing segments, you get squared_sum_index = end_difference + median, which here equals 129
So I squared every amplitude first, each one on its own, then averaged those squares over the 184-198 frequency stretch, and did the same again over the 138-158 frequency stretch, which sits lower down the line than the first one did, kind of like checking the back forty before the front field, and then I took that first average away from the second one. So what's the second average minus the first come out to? 46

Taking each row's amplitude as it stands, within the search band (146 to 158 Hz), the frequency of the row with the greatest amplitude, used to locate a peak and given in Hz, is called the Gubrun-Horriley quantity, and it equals 151.0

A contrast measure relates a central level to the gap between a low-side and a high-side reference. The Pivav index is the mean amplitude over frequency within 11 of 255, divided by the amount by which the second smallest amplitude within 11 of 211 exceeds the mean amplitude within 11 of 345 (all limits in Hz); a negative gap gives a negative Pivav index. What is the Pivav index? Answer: 26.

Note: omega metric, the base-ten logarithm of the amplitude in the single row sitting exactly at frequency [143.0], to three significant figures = 1.07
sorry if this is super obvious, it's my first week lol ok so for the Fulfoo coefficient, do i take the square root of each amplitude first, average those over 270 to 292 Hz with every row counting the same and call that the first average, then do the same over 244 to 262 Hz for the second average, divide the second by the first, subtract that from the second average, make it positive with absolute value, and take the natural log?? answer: 0.50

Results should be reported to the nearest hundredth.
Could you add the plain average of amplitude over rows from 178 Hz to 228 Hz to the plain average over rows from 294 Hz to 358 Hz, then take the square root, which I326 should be 4.14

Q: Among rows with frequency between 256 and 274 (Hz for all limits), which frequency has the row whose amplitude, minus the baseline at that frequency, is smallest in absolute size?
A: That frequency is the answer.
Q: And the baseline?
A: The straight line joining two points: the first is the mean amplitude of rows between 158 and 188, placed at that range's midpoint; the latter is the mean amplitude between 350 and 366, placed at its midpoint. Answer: 273.0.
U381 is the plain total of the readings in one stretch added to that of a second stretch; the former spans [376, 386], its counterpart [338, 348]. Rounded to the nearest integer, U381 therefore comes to 84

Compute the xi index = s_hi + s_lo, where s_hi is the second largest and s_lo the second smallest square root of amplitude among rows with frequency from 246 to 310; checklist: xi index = 5.3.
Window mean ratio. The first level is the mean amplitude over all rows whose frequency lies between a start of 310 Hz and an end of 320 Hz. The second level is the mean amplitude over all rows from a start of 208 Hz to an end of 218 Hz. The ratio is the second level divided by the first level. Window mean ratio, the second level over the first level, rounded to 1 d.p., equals 1.2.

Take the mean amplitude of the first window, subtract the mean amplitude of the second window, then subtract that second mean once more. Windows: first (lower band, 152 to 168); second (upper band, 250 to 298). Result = -3.5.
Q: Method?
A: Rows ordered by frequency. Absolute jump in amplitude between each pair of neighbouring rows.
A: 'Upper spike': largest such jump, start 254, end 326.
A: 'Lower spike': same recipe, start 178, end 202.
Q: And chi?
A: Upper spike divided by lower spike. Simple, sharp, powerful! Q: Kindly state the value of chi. 0.8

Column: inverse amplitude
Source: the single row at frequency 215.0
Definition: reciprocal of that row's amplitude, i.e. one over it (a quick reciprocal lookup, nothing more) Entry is 0.10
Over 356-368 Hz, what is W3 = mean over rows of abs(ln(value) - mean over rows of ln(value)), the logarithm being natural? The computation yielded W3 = 0.011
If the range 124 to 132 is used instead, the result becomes 0.026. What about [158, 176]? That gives 0.038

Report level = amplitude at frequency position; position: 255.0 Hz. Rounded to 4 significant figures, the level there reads 6.499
